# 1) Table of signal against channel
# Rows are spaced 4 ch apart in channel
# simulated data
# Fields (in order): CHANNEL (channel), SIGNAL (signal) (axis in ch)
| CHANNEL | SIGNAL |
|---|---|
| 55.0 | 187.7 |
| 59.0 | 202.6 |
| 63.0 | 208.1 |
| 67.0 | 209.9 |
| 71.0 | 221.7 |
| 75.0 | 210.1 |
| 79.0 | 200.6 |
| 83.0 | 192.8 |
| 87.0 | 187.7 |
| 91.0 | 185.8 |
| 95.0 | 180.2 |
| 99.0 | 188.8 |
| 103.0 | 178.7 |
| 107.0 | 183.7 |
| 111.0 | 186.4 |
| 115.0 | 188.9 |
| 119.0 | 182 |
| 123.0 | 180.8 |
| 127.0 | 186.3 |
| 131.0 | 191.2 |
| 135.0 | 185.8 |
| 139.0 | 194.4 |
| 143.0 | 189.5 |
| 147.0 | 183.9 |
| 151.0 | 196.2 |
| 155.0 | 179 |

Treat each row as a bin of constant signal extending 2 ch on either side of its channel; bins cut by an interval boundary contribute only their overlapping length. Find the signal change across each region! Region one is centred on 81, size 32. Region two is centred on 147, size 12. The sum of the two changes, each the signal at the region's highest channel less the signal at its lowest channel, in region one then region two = -23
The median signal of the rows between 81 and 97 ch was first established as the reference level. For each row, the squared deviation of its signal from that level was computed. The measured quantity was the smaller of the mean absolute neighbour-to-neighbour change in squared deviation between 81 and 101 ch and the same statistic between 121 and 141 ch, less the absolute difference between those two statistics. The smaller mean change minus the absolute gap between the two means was 25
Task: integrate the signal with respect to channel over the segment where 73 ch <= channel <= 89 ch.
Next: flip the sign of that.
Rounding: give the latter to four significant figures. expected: -3165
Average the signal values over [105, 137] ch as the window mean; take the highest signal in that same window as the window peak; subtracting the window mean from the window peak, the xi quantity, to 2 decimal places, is 5.56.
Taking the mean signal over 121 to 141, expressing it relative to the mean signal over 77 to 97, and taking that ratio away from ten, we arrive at 9.009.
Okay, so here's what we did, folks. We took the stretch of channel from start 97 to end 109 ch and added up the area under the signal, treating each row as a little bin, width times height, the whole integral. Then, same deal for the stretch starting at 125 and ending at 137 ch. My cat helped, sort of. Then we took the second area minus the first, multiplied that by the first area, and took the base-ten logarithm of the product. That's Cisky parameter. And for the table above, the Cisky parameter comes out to 5.03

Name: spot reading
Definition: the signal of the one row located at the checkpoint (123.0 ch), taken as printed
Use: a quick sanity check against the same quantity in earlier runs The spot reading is 180.8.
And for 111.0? 186.4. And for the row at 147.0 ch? 183.9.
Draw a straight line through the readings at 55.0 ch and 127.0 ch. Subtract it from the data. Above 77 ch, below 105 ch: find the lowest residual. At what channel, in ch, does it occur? 103.0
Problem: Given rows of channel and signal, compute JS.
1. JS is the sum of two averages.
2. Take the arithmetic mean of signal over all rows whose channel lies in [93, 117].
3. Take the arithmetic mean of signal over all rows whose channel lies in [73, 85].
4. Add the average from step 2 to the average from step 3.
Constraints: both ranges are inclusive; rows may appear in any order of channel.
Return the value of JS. 386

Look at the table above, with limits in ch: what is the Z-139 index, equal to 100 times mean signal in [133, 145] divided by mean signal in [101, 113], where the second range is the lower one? 104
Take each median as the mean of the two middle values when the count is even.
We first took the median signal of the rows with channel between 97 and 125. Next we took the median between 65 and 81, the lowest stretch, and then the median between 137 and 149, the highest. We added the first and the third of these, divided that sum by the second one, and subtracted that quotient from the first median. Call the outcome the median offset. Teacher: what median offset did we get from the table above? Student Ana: 182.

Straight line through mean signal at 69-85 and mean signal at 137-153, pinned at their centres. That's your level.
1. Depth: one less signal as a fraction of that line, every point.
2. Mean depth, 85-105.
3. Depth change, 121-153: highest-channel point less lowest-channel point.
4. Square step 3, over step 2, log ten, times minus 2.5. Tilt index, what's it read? 2.1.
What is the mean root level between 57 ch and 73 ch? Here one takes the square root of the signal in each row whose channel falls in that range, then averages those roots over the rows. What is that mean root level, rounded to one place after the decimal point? 14.5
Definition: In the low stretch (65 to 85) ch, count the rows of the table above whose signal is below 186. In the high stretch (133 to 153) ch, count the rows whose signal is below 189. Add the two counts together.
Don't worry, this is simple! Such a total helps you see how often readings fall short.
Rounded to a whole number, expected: 2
